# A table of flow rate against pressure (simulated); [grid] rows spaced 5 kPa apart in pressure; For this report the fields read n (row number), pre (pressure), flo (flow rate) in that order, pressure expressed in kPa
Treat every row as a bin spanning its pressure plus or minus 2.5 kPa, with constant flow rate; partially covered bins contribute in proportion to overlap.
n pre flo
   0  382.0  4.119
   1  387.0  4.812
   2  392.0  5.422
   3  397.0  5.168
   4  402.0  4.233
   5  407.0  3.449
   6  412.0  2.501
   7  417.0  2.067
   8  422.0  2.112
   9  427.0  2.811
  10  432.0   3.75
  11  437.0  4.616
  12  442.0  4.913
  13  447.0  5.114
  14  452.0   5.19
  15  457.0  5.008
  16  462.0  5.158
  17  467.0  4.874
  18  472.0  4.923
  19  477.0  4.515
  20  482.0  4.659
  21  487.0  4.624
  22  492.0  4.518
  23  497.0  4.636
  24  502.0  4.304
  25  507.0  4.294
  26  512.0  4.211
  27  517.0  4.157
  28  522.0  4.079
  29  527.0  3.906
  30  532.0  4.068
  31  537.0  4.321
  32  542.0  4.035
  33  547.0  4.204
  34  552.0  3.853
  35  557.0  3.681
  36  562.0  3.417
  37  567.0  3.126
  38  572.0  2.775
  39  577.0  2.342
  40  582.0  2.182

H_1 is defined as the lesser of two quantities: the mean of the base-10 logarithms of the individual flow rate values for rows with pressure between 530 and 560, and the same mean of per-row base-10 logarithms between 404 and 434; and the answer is 0.43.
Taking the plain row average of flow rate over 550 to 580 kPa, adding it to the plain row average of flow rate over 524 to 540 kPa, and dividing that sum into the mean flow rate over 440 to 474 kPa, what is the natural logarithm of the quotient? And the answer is -0.37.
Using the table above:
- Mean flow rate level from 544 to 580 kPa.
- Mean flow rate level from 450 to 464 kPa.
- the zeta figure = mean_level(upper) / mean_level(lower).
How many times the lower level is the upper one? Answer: 0.65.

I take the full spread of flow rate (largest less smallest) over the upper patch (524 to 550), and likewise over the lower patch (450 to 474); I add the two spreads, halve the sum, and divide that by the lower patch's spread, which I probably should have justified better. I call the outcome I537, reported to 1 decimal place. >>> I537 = 1.2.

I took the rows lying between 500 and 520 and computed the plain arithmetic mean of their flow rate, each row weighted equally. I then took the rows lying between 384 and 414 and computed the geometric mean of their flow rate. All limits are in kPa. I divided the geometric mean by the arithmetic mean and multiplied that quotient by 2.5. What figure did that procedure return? 2.4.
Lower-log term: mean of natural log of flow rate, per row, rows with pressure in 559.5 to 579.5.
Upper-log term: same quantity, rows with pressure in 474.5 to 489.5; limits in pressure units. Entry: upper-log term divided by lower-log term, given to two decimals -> 1.44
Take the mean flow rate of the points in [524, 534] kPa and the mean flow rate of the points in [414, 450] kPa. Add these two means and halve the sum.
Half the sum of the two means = 3.8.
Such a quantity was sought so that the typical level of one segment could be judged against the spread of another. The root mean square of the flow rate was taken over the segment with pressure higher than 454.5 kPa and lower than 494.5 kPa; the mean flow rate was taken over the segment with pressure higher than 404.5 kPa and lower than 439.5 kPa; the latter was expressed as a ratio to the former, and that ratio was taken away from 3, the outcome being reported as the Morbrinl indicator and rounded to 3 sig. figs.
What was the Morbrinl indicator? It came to 2.36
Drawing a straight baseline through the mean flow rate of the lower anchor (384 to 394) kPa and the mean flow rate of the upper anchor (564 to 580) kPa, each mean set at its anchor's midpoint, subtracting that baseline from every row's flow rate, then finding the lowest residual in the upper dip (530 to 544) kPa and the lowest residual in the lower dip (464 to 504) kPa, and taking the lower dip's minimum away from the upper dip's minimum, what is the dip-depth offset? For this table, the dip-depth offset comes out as 0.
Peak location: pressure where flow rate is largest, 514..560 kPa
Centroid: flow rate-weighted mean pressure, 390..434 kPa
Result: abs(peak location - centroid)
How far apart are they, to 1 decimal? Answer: 128.1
